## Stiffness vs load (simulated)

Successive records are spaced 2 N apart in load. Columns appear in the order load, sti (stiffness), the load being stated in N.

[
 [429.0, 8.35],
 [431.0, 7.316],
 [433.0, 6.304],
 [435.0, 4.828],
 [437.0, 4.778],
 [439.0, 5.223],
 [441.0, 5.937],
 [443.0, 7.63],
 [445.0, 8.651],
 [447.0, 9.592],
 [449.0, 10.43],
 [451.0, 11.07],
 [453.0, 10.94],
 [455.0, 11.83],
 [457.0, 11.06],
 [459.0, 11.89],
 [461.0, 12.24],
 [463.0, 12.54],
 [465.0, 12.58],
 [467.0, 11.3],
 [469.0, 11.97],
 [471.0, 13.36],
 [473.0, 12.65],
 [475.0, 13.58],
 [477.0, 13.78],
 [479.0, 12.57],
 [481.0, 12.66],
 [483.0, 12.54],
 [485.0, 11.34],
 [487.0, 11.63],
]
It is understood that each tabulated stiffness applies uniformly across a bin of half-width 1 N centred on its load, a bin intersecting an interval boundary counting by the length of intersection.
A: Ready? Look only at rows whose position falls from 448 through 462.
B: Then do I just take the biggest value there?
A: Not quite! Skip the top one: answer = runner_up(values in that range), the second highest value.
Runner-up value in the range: 11.89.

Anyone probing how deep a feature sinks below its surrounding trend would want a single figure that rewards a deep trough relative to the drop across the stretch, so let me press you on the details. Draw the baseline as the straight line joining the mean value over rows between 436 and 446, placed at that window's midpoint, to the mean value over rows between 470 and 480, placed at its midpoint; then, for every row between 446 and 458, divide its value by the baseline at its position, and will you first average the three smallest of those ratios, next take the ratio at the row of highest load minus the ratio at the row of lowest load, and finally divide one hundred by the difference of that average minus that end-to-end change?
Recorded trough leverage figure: 76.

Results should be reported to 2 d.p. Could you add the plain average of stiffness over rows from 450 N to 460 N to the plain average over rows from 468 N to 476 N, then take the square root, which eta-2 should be 4.92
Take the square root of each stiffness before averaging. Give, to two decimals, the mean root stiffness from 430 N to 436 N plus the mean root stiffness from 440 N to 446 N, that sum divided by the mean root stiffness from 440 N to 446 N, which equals 1.91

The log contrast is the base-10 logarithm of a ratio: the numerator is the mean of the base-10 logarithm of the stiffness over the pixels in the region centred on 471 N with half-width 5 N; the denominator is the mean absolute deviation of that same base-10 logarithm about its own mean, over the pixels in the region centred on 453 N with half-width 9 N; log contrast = 1.5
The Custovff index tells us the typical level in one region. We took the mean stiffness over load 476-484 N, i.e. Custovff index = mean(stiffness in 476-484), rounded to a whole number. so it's 13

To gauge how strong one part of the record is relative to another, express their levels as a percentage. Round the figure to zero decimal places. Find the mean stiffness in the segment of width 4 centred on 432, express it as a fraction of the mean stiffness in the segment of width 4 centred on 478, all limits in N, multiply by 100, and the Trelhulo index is 52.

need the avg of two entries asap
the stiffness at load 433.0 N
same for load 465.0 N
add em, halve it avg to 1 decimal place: 9.4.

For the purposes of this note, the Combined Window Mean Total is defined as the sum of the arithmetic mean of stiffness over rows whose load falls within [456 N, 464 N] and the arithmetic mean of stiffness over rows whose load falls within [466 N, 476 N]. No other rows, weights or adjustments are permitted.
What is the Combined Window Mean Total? 25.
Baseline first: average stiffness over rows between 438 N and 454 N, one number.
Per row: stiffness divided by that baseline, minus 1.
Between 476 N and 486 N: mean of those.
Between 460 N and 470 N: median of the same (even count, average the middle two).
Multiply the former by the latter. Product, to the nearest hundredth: 0.18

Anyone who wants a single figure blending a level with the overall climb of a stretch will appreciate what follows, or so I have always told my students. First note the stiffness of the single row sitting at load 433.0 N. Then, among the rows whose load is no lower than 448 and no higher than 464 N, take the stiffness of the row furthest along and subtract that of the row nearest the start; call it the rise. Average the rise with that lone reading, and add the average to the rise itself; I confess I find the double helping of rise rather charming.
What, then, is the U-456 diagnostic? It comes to 6.3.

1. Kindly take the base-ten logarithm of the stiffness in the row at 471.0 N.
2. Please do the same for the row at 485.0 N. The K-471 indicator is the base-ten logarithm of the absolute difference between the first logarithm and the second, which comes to -1.1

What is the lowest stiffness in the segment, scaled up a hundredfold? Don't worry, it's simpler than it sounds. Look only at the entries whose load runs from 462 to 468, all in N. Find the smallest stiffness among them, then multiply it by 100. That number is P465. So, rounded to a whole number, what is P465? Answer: 1130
